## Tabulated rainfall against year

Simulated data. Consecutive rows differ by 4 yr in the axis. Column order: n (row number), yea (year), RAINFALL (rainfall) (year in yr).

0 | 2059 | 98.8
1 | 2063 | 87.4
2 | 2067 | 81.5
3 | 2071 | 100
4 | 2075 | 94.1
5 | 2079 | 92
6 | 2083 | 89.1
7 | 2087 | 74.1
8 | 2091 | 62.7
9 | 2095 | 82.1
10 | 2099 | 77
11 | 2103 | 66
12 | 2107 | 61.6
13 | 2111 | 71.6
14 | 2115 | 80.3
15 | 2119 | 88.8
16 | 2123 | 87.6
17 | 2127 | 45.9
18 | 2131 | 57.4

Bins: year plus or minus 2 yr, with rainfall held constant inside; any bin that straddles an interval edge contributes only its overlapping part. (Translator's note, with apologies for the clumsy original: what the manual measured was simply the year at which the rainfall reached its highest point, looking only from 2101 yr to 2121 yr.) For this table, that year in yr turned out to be 2119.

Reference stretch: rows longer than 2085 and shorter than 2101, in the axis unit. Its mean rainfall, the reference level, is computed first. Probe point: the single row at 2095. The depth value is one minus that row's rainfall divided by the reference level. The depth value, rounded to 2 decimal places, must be -0.11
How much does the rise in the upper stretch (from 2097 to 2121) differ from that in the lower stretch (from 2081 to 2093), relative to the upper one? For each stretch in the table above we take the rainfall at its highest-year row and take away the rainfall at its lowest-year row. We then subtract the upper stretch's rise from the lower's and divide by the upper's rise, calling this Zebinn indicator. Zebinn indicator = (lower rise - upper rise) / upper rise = -3.2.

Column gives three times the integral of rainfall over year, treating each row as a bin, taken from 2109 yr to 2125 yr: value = 3940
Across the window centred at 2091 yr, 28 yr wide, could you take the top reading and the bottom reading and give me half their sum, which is 77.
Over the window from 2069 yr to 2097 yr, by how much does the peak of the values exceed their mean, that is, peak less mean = 15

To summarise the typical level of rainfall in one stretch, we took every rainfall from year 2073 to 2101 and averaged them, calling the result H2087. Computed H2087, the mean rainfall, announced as 82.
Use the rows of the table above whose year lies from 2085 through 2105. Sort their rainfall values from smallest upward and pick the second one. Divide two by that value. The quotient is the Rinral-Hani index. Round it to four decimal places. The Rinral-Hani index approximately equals 0.0303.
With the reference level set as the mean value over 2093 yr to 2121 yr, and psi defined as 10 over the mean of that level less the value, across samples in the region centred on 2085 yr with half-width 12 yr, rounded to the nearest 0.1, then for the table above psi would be -1.4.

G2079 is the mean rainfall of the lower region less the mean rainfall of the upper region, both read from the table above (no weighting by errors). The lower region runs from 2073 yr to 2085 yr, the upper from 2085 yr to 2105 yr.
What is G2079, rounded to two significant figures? 19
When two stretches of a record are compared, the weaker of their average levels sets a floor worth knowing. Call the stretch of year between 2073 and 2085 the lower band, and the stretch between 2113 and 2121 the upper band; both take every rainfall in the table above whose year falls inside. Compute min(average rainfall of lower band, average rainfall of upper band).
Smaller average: 85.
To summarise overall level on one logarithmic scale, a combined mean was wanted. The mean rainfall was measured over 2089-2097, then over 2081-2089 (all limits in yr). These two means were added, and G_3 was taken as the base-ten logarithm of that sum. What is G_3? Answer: 2.19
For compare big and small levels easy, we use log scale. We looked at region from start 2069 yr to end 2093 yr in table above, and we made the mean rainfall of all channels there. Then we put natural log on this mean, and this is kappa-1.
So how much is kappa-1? 4.45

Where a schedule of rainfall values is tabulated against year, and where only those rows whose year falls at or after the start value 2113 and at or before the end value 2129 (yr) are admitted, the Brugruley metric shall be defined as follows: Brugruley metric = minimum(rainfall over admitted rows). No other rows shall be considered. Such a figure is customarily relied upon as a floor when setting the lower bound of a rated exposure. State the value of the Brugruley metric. 45.9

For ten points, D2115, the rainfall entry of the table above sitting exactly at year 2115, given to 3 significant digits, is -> 80.3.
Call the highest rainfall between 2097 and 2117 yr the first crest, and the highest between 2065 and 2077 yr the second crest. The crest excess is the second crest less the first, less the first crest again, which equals -61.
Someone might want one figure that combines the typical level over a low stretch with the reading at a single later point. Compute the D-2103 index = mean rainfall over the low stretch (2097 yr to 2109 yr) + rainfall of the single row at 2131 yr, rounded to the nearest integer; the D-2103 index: 126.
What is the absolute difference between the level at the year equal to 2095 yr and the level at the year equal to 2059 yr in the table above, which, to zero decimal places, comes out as 17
